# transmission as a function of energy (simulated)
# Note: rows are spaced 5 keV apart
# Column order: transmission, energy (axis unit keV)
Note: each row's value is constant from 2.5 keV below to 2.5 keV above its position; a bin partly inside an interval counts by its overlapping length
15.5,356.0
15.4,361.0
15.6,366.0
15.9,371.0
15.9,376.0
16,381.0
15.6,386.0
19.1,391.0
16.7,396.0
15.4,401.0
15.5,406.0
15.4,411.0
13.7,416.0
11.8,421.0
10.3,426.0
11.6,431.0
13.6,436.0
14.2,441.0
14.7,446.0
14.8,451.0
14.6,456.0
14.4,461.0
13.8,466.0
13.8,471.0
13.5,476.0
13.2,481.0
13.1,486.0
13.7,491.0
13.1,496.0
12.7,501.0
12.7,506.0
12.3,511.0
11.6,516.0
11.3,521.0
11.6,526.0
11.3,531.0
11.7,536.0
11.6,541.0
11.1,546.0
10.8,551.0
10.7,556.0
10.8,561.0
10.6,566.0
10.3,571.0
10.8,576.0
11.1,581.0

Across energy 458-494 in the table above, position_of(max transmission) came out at 461.0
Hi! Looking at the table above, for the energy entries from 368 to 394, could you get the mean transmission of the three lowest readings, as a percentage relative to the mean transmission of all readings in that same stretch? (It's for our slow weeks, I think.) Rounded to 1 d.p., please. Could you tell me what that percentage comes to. 95.8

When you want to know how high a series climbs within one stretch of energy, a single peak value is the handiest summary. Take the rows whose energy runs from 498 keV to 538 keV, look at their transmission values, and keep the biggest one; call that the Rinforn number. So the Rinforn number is 12.7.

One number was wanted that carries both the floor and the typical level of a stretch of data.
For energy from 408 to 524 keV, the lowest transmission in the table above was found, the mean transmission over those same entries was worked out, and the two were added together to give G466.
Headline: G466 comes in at 23.5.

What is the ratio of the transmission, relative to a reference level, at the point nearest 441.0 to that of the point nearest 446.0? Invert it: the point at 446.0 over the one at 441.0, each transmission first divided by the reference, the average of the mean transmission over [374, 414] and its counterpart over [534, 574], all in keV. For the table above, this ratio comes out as 1.04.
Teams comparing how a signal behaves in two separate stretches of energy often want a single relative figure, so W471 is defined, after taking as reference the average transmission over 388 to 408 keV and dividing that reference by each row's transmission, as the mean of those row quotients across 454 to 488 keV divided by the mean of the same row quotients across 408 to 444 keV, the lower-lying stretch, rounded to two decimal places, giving 0.93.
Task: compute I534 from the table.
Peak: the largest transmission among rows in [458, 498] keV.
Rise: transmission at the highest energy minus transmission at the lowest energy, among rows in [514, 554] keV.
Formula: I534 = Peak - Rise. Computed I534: 15.2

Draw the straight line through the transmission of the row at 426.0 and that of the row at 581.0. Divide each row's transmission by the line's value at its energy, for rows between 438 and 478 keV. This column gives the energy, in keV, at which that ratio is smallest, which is 476.0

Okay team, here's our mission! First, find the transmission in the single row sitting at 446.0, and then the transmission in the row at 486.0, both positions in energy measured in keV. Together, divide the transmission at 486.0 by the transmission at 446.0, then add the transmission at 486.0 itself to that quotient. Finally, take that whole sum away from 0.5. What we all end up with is -13.5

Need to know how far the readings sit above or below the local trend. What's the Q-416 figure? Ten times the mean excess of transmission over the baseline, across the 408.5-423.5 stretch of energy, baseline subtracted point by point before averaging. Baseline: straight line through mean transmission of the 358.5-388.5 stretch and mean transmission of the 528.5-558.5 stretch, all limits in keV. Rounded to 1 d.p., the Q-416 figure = -9.7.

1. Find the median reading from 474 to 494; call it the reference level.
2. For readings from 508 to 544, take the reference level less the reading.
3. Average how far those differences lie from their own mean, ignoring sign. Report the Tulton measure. 0.21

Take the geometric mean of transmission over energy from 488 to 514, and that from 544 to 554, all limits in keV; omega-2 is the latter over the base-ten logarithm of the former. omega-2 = 9.9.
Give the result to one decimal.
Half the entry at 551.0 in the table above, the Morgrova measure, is 5.4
